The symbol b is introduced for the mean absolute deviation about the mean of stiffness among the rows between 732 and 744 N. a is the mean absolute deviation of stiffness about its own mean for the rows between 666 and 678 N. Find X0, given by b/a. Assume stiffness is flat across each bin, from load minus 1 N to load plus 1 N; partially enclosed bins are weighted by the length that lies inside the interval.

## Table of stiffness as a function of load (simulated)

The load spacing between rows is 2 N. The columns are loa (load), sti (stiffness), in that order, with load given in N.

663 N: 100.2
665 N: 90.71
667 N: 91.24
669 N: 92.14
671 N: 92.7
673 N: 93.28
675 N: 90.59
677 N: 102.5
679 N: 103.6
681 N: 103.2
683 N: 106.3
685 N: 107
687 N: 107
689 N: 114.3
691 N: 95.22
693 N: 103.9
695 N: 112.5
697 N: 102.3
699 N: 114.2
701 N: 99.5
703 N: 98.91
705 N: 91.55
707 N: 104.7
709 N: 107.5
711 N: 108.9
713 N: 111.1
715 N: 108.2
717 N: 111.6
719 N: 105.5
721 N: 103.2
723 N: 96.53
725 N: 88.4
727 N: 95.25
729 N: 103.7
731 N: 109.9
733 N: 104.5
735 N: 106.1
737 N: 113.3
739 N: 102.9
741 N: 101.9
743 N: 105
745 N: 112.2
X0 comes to 0.9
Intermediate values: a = 2.9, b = 2.7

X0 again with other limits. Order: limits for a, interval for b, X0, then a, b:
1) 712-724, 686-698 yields 1.3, 4.3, 5.4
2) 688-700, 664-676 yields 0.1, 6.6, 0.9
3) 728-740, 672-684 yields 1.6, 3.2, 5.3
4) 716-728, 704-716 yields 0.7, 6.7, 4.8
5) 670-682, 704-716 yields 0.9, 5.5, 4.8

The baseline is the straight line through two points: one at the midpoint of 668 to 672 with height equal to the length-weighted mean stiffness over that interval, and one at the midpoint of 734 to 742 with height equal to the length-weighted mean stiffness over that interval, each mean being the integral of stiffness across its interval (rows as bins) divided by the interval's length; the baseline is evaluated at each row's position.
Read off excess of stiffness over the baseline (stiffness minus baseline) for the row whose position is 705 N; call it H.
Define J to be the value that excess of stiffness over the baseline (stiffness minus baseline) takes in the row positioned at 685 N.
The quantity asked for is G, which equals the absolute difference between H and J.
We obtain 19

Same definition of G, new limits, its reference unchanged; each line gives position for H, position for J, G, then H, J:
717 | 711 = 1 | 10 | 8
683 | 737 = 4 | 11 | 7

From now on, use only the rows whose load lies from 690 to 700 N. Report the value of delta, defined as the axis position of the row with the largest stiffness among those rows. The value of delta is 699 N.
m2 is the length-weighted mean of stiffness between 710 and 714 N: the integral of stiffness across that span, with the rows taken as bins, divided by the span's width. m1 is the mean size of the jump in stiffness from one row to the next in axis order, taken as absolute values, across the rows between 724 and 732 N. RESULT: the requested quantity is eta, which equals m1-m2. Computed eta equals -103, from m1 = 7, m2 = 110.0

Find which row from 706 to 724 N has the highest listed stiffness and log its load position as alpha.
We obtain 717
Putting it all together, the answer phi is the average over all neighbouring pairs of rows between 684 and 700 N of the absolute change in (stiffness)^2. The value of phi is 1996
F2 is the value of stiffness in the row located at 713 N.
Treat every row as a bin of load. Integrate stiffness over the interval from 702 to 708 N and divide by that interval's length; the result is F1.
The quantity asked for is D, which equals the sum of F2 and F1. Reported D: 209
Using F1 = 98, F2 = 111.1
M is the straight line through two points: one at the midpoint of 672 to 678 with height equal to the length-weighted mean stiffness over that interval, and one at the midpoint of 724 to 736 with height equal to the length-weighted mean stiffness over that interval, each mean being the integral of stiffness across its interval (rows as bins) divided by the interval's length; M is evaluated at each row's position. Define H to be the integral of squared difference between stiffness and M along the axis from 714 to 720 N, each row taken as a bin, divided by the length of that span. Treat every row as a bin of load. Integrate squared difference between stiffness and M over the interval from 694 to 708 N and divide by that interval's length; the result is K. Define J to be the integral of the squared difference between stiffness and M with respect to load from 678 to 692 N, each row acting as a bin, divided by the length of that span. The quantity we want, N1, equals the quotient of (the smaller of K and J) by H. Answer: 1.1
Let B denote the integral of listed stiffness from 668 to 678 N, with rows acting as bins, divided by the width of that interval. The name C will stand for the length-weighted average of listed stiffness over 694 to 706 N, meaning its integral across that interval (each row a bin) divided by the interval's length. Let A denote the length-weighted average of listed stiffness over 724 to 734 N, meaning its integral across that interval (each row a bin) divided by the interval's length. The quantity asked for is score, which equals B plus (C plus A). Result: 298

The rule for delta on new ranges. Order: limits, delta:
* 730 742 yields 737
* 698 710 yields 699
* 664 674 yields 673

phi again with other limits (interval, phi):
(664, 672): 122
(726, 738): 1216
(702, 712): 1220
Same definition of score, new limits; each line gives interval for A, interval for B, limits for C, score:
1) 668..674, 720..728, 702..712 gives 291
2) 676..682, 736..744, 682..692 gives 315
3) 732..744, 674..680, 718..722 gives 309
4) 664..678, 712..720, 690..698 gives 306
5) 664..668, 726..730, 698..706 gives 291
